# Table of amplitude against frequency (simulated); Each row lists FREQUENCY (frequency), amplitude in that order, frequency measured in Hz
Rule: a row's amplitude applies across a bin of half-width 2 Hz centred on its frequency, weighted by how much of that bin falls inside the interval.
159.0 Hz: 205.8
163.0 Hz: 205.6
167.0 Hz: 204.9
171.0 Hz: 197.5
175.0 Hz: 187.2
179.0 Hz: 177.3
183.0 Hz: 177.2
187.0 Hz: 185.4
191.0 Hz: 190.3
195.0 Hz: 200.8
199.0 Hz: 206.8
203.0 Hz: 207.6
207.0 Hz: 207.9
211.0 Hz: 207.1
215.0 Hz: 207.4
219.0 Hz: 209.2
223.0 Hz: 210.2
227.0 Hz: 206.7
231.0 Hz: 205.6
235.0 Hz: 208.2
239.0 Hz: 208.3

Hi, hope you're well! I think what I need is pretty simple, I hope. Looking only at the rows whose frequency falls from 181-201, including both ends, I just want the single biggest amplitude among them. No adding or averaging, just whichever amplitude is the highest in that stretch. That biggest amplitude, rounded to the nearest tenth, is 206.8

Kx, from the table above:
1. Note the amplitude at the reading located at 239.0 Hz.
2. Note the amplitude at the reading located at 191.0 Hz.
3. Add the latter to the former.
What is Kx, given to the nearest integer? 399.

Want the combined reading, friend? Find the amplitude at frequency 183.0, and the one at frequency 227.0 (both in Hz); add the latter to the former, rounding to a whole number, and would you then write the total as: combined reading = 384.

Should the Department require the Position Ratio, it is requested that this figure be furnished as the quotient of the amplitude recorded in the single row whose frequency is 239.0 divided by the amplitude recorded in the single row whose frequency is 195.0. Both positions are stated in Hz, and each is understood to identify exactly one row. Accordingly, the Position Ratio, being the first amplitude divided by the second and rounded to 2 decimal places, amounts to 1.04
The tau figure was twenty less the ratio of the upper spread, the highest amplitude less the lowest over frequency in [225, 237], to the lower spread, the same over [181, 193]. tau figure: 19.8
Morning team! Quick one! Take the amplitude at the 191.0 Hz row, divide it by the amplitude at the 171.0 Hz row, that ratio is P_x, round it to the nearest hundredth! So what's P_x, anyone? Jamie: 0.96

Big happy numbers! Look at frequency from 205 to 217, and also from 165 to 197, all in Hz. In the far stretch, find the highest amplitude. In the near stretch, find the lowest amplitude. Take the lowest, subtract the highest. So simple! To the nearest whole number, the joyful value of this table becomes -31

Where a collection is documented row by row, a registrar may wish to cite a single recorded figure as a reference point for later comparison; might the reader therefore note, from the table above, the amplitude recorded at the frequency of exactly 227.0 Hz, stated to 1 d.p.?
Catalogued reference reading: 206.7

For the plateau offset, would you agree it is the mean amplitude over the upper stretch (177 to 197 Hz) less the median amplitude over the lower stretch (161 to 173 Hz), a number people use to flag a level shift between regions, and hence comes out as -18.7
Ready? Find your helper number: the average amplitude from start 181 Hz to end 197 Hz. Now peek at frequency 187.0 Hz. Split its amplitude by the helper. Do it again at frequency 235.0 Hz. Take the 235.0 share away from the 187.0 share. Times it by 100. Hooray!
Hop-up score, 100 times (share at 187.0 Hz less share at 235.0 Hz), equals -12.1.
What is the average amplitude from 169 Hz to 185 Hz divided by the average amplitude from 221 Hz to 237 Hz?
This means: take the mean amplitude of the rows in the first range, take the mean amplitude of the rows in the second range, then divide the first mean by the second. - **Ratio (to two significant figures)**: 0.89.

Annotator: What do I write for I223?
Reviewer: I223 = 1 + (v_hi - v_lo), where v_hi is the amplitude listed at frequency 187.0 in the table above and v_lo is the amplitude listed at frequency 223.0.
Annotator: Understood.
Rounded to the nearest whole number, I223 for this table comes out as -24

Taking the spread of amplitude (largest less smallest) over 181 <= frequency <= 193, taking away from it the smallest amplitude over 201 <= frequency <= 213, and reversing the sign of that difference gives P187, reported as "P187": 194.0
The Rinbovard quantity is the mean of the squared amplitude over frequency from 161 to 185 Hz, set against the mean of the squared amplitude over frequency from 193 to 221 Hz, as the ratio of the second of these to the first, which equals 1.16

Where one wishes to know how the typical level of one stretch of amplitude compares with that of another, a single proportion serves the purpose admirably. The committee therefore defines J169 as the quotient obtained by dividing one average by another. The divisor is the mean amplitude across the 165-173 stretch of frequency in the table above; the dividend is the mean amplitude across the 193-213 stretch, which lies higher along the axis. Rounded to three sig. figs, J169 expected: 1.02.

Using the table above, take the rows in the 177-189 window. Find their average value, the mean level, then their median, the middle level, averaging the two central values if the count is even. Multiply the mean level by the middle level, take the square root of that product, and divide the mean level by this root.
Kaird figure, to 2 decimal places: 1.01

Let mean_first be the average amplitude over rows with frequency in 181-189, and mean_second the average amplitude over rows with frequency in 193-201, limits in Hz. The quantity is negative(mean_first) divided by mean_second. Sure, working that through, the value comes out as -0.89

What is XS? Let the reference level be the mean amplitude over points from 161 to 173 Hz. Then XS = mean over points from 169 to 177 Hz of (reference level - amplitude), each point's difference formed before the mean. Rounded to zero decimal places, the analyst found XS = 10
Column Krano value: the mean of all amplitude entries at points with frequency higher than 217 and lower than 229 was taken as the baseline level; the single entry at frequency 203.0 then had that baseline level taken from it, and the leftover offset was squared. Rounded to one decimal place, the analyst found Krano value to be 1.2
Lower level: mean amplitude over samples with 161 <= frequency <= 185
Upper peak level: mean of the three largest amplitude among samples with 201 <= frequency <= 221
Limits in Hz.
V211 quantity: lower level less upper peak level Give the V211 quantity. -17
